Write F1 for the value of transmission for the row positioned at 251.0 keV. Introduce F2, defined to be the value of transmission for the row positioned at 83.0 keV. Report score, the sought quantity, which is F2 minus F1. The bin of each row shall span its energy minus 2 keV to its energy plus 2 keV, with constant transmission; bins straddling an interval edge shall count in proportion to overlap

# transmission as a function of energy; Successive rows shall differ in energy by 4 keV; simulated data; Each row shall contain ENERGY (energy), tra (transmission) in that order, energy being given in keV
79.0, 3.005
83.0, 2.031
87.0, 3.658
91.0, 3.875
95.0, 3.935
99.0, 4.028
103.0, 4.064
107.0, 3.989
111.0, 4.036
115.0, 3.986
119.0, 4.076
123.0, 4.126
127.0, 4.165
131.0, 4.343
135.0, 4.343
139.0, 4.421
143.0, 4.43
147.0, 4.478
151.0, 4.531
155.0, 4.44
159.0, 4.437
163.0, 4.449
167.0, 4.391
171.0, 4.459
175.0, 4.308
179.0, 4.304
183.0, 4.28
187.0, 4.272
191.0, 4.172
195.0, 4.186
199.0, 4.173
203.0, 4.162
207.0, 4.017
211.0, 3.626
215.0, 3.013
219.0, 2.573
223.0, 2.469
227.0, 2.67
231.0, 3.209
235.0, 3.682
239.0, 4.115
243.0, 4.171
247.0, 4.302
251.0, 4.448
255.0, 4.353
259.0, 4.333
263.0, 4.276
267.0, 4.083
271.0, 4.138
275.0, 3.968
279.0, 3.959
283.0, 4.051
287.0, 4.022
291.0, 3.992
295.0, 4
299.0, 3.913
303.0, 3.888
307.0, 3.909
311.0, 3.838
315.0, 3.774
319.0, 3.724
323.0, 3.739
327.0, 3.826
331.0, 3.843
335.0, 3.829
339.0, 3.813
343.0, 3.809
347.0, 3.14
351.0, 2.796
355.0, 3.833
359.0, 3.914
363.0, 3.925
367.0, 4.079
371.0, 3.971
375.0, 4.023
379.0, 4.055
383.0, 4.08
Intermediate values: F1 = 4.448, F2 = 2.031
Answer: -2.4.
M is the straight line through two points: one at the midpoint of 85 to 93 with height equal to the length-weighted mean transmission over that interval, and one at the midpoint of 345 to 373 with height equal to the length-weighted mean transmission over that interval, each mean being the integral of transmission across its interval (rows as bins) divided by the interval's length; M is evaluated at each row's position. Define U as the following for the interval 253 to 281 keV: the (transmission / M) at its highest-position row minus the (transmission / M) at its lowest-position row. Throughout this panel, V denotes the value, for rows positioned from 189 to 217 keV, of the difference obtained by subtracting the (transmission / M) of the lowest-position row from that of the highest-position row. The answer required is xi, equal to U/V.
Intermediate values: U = -0.10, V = -0.31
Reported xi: 0.3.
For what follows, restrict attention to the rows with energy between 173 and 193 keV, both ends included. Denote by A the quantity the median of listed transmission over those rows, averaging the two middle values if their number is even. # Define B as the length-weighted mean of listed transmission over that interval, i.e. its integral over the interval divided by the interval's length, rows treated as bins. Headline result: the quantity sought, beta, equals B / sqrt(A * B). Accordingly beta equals 1.00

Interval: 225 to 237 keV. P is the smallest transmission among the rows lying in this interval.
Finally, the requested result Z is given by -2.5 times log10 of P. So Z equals -1.07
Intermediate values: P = 2.67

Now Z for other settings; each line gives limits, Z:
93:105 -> -1.49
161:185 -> -1.58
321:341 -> -1.43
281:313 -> -1.46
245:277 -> -1.50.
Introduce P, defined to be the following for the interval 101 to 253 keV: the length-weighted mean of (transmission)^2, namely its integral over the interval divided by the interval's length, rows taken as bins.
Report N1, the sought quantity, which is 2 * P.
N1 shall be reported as 33.1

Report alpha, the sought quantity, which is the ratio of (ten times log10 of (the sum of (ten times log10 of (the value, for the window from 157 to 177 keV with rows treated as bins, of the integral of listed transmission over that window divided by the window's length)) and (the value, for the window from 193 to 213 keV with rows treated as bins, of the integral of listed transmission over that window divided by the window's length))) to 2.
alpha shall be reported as 5.10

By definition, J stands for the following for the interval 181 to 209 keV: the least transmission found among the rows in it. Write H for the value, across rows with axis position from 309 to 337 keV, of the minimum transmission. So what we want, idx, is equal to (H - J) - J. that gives -4.3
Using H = 3.724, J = 4.017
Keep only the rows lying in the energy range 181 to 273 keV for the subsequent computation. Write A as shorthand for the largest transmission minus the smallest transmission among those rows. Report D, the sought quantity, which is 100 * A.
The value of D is 198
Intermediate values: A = 2.0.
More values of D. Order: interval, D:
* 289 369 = 128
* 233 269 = 77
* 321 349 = 70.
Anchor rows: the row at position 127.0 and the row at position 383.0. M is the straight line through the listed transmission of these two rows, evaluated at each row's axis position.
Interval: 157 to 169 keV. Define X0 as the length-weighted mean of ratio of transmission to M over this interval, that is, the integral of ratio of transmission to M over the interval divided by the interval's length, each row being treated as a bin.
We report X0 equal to 1.07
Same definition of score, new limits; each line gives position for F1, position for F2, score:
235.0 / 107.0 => 0.3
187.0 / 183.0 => 0.0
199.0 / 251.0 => 0.3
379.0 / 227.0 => -1.4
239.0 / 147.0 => 0.4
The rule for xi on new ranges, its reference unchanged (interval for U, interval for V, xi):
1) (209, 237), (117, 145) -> 0.2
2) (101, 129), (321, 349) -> -0.2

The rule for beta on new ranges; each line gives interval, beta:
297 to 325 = 1.00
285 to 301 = 1.00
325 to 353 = 0.97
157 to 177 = 1.00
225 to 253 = 0.96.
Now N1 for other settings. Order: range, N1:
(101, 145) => 35.0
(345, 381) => 28.5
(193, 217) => 30.2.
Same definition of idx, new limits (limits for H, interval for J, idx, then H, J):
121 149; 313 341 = -3.3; 4.126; 3.724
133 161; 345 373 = -1.2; 4.343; 2.796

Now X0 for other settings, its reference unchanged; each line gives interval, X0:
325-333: 0.94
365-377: 0.99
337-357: 0.85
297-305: 0.95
